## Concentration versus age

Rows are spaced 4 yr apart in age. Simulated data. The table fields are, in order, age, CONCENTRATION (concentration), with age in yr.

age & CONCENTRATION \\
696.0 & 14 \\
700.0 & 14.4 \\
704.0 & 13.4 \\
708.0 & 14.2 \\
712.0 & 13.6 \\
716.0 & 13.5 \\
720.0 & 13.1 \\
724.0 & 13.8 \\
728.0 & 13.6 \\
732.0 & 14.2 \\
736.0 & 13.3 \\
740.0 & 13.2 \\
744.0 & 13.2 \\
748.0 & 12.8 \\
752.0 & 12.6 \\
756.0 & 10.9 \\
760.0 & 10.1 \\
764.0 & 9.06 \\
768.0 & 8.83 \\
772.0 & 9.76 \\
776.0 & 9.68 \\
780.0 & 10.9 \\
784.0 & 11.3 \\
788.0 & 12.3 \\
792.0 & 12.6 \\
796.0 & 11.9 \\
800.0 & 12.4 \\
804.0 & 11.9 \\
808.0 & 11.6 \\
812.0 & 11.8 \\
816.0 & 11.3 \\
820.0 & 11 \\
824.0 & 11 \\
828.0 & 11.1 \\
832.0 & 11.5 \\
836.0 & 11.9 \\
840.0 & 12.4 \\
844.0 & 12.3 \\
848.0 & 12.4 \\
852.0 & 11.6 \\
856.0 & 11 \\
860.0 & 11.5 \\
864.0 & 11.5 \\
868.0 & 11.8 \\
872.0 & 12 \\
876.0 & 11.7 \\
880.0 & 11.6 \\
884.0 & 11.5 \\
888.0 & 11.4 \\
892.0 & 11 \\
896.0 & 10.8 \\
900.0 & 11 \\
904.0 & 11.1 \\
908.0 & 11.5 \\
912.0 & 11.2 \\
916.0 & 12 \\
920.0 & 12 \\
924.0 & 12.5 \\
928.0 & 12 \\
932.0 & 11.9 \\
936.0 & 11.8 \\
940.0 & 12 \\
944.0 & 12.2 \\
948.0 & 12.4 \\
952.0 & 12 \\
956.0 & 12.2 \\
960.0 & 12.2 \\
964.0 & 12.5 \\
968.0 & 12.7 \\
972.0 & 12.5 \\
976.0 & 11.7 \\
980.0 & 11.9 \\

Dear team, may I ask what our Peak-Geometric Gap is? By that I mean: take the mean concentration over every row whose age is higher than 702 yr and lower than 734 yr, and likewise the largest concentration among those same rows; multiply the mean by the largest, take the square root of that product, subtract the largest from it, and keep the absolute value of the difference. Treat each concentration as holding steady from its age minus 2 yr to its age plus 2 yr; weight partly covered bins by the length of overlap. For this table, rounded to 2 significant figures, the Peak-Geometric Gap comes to 0.26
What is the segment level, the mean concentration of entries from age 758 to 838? 11.10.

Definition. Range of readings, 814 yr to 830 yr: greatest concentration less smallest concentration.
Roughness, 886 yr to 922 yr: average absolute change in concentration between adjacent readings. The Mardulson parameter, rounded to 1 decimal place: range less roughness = 0.0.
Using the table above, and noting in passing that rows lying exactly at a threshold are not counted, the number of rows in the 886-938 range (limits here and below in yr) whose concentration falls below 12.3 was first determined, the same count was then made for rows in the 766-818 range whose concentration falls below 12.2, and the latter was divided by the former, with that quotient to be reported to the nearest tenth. 0.8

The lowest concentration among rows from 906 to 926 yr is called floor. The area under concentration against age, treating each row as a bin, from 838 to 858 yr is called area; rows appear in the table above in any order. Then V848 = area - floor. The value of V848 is 228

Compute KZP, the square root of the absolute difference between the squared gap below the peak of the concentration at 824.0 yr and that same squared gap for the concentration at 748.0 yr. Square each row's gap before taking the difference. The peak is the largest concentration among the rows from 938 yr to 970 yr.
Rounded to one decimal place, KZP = 1.7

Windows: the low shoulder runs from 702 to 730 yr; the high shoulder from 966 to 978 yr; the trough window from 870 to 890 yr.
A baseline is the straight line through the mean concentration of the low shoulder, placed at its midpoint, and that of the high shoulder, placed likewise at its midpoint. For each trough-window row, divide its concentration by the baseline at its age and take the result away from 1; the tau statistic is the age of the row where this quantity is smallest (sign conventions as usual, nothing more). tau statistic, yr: 872.0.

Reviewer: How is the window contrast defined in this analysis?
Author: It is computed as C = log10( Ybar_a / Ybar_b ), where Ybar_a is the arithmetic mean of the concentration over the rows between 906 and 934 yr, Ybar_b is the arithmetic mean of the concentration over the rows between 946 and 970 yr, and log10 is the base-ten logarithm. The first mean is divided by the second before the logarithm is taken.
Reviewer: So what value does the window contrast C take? -0.017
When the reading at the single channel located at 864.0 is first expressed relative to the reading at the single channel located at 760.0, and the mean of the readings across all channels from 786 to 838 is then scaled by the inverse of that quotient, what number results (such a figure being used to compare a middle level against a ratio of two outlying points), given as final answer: 10.3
